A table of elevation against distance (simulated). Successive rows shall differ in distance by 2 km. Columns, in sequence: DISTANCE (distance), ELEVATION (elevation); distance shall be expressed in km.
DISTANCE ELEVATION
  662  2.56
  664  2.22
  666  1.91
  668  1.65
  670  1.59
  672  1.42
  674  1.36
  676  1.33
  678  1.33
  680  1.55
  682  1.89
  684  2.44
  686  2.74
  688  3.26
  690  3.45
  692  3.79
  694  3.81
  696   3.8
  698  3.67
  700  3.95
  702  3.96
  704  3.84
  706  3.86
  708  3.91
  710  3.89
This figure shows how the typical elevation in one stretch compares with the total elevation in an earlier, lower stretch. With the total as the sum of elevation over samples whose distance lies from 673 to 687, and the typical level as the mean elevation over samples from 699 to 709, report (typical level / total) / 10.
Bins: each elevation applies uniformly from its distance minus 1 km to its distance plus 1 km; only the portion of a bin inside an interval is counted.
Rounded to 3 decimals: 0.031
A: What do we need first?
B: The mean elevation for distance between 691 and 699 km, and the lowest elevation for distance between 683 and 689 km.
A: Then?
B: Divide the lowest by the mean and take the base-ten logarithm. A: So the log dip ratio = -0.189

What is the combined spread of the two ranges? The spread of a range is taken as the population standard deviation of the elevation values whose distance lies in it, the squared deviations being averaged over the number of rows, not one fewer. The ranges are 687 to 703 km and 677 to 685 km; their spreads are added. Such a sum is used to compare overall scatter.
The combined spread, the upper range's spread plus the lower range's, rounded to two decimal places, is 0.65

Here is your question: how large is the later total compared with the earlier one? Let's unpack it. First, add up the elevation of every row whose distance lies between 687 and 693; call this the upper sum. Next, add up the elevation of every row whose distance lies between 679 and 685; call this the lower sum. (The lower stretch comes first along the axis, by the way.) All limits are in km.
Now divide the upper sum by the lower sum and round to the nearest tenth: 1.8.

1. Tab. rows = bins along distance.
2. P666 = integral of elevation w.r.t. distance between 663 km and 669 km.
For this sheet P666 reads 12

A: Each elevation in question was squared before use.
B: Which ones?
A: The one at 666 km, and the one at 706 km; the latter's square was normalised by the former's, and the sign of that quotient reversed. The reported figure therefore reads -4.1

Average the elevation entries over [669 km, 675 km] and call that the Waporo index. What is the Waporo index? 1.5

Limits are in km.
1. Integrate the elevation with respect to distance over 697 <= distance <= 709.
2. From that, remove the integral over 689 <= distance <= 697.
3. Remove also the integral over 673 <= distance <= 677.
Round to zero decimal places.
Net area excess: 11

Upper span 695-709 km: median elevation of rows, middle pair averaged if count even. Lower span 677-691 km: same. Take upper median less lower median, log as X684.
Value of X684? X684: 1.4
